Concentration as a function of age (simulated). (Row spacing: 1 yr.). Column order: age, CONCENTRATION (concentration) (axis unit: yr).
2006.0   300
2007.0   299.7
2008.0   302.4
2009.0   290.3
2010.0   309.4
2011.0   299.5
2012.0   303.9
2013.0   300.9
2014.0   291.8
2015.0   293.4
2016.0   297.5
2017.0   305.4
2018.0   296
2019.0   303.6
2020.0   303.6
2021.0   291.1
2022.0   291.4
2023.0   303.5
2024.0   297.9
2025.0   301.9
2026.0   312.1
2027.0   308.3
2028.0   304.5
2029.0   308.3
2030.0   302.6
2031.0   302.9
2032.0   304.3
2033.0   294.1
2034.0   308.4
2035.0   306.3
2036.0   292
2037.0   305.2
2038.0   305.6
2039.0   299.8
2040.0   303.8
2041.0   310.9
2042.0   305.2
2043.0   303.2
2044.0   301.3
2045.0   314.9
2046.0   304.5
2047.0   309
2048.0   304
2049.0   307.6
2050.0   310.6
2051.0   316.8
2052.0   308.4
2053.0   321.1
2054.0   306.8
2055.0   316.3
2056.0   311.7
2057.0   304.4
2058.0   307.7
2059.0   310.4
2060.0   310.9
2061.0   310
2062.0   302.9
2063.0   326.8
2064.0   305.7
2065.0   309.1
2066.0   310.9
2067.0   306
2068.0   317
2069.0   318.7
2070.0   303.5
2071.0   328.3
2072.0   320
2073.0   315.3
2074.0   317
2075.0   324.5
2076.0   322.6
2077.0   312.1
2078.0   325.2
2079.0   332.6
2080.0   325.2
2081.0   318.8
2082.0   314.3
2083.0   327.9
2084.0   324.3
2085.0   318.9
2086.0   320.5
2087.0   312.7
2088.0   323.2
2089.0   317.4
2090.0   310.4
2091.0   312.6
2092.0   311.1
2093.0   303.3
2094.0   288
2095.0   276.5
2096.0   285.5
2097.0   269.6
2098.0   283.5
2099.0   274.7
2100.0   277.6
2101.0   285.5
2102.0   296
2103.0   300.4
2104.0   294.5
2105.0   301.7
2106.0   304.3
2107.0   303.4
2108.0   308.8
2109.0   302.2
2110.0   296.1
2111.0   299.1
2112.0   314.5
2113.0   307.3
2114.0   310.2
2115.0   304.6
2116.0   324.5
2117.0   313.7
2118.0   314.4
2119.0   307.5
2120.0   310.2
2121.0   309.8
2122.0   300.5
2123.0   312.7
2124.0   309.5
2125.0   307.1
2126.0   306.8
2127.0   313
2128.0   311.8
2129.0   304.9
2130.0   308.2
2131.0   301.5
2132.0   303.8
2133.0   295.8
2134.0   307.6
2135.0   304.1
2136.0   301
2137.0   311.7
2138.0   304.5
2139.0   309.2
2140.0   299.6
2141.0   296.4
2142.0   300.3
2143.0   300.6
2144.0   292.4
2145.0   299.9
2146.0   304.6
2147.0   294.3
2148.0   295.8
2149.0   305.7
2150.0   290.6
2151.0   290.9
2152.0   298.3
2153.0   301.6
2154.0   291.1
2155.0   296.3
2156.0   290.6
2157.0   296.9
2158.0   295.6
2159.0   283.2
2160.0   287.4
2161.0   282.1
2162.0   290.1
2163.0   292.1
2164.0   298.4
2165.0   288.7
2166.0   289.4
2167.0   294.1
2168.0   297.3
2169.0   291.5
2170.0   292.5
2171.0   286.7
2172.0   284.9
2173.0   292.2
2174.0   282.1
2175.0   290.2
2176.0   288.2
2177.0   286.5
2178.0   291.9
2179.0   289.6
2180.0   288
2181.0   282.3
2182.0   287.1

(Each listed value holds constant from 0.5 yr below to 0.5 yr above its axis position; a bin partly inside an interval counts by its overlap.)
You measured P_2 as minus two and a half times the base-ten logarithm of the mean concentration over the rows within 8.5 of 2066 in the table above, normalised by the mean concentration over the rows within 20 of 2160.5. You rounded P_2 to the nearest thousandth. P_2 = -0.073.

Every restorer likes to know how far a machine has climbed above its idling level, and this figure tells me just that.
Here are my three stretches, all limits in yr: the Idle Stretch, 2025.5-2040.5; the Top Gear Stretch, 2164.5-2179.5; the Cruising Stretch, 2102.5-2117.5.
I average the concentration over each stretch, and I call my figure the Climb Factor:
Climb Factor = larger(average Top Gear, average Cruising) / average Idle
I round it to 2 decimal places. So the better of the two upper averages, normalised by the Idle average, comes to 1.01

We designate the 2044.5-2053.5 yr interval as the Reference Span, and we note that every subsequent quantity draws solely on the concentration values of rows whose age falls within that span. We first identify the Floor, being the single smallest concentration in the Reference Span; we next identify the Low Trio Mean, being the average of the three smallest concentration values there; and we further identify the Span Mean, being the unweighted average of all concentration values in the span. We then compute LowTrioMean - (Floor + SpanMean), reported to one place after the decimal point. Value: -309.4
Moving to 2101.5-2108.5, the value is -298.8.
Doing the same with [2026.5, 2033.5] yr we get -297.8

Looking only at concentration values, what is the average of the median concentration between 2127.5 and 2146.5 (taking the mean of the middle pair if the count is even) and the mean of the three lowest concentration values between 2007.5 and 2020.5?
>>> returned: 298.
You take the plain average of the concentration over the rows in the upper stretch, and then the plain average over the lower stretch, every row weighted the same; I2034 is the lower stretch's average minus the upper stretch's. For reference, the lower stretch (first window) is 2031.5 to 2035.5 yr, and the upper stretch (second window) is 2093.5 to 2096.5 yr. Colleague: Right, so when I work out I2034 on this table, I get 20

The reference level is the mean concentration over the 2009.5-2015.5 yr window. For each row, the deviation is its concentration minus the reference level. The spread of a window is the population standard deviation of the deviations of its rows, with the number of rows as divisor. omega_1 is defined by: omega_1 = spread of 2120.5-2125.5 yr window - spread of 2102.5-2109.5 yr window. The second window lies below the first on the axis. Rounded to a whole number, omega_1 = 0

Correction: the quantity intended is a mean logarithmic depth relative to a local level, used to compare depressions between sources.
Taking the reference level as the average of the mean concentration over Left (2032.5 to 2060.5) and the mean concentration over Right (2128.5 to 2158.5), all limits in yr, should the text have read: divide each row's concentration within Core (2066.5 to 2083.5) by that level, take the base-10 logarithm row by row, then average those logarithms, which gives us 0.022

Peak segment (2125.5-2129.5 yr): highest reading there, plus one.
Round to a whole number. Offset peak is 314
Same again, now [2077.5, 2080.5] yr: 334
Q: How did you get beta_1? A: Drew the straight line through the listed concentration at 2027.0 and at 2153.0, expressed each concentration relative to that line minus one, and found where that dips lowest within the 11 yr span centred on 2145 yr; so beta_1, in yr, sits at 2150.0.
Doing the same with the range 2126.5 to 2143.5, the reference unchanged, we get 2133.0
